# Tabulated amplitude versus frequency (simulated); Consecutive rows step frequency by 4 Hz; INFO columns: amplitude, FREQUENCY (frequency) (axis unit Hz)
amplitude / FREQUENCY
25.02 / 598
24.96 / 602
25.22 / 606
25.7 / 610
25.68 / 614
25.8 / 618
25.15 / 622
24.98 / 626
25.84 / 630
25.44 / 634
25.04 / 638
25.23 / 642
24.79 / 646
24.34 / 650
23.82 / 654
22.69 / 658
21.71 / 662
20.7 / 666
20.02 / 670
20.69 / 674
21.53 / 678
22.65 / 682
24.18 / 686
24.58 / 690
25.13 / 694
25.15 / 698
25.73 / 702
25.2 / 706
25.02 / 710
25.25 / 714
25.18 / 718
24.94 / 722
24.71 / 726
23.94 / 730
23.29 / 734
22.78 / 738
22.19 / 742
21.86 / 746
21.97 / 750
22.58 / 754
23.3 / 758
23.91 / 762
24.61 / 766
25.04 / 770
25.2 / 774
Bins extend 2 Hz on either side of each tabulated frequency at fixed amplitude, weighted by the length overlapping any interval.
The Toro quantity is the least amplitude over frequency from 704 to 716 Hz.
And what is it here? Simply 25.02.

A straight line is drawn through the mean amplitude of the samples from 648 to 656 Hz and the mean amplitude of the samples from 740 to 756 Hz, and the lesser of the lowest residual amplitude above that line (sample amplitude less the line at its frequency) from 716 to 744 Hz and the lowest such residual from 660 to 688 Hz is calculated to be -3.7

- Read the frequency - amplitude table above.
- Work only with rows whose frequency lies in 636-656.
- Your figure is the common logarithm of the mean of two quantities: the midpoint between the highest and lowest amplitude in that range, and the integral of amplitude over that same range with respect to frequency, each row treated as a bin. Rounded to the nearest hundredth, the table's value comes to 2.41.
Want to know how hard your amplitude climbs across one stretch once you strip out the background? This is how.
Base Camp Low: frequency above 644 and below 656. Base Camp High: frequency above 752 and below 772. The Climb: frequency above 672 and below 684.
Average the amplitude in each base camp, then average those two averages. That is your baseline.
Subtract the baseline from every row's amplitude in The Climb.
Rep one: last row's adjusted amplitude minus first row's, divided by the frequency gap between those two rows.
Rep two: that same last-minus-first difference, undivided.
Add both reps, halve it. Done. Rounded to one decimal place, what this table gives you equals 1.1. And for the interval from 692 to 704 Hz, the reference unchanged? 0.3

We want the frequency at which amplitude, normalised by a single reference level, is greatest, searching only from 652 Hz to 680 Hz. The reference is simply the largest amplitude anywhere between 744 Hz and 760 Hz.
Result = 654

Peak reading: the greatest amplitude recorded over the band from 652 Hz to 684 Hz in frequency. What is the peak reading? 23.82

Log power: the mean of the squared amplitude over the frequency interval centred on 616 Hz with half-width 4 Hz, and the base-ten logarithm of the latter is 2.82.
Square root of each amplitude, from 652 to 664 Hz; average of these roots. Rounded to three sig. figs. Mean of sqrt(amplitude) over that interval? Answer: 4.77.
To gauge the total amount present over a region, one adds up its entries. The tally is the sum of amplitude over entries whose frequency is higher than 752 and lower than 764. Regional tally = 70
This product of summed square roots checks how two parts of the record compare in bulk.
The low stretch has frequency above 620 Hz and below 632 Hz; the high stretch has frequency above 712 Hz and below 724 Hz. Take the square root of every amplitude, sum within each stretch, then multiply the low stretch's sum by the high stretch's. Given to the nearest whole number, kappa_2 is 227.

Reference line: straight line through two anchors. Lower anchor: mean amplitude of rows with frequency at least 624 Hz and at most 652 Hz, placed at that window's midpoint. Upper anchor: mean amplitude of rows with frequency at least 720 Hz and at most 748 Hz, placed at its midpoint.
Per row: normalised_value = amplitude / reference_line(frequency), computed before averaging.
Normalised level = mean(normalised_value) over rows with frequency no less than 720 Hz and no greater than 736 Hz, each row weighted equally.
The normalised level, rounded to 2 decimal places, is 1.03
